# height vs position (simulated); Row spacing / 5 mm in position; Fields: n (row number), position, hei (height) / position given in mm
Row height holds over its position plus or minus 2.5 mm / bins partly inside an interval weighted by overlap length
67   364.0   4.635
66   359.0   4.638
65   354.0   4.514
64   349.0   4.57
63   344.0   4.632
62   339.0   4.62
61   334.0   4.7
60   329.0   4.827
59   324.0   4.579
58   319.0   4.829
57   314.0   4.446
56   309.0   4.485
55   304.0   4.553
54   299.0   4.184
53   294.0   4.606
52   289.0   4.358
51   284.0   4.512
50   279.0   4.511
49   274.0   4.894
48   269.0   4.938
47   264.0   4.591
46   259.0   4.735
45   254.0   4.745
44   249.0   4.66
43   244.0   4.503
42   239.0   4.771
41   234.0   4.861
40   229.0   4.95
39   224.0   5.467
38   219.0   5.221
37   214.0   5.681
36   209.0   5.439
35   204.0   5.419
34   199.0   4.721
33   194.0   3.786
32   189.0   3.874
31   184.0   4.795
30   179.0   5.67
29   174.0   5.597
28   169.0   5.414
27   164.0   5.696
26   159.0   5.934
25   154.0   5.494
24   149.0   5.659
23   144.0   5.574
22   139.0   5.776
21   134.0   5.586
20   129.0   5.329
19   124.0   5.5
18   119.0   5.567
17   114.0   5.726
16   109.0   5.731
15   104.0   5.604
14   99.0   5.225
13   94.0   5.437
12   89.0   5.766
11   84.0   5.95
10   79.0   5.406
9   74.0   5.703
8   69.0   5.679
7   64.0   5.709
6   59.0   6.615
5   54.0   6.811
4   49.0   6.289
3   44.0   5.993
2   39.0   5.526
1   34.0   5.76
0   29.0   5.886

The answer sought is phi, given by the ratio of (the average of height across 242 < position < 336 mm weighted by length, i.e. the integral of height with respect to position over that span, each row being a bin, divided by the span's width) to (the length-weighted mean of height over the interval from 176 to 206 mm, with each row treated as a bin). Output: 0.98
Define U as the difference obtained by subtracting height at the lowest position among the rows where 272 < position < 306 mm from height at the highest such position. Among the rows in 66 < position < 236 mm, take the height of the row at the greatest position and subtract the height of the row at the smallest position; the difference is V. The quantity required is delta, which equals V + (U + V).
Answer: -2.0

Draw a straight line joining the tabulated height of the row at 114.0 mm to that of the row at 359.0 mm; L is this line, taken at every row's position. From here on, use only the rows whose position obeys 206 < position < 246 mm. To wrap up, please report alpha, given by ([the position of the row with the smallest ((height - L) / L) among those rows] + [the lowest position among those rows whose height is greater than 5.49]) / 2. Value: 229.0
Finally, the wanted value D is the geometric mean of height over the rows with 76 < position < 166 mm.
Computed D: 5.6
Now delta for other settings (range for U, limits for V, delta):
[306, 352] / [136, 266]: -2.3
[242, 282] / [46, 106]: -1.4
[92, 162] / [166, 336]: -0.9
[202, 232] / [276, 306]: -0.4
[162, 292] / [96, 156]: -0.8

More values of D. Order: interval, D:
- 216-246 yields 5.0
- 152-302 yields 4.9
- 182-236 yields 4.9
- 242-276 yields 4.7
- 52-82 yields 6.0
